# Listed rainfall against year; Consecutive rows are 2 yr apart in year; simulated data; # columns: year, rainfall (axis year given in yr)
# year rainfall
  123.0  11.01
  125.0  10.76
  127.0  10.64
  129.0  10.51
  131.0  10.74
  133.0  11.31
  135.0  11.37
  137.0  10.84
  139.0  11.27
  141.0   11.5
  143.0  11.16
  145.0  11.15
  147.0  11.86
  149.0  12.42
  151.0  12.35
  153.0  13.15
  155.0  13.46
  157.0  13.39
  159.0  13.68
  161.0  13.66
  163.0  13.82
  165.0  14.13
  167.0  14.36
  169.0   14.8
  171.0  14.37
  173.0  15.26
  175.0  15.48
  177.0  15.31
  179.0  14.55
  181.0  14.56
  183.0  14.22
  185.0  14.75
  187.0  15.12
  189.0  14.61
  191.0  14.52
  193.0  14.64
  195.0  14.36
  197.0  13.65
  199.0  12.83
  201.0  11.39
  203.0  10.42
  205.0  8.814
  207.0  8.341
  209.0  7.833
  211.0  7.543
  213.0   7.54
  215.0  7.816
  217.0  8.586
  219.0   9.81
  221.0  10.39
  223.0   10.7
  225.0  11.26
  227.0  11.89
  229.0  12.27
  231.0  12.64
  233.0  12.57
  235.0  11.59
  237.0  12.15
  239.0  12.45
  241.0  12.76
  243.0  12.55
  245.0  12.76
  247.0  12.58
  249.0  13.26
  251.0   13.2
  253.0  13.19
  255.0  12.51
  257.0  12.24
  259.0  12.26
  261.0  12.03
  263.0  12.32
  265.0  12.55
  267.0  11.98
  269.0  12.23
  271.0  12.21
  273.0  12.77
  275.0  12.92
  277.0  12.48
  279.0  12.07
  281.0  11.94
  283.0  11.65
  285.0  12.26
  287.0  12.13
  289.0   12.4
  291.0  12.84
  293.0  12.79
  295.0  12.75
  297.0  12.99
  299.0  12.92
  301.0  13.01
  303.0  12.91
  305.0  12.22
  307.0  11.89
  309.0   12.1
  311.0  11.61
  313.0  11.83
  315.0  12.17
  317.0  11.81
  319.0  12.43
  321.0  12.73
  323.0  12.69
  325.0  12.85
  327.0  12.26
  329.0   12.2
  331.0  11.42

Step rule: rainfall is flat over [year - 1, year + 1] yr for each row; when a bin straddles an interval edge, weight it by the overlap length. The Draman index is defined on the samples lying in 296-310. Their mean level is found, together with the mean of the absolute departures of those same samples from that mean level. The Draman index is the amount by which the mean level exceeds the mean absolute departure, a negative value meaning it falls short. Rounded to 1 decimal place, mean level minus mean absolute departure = 12.1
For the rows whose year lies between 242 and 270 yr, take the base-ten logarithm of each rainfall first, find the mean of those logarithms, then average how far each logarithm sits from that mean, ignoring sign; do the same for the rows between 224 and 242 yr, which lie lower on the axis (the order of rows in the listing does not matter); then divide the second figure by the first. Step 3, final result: 1.30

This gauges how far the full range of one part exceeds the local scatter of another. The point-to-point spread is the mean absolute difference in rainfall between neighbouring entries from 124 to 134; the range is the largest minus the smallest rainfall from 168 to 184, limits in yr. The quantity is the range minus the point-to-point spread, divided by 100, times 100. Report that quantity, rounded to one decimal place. 1.0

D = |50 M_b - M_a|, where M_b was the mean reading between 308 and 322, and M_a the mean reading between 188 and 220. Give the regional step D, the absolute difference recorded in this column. 594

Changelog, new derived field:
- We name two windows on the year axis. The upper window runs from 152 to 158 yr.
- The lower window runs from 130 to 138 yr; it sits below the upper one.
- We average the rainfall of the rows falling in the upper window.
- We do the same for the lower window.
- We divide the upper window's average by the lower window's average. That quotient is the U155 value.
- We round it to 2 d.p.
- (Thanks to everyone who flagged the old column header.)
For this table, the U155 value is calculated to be 1.21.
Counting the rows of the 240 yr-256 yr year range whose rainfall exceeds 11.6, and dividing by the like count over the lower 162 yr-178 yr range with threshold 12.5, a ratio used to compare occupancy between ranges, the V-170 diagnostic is 1.0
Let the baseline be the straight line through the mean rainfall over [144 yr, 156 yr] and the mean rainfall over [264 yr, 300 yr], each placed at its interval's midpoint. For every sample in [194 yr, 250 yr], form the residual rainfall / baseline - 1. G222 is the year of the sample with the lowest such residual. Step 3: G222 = 213.0 yr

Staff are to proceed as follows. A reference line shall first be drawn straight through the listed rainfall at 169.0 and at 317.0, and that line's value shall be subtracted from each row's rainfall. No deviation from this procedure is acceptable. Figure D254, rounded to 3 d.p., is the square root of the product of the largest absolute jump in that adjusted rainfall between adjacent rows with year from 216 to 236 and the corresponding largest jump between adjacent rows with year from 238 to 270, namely 0.954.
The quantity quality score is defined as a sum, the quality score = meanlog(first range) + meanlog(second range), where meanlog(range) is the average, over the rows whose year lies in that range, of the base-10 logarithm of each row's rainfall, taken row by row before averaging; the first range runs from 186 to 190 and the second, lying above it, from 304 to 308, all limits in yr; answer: 2.25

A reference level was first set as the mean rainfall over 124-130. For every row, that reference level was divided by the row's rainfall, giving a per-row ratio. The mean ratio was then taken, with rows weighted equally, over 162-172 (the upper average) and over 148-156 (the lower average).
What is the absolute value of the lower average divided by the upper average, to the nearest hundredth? 1.11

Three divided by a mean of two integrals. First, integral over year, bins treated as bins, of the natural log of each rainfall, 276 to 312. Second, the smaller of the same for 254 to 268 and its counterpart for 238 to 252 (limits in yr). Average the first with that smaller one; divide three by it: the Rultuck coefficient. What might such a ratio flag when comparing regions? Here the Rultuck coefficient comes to 0.05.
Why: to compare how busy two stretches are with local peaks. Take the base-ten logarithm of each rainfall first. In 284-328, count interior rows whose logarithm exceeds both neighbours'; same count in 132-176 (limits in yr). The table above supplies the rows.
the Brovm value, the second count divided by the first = 0.9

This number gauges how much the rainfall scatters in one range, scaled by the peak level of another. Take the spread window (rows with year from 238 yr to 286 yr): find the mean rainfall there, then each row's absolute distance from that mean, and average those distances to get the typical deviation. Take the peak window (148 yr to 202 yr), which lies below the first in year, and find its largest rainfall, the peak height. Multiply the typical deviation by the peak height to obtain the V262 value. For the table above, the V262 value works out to 5.1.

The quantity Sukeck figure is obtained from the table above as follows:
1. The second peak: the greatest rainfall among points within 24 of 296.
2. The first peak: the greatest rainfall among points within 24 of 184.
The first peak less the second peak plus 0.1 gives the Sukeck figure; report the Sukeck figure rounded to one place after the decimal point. 2.6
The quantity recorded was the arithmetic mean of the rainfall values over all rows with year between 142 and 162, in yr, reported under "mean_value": 12.6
